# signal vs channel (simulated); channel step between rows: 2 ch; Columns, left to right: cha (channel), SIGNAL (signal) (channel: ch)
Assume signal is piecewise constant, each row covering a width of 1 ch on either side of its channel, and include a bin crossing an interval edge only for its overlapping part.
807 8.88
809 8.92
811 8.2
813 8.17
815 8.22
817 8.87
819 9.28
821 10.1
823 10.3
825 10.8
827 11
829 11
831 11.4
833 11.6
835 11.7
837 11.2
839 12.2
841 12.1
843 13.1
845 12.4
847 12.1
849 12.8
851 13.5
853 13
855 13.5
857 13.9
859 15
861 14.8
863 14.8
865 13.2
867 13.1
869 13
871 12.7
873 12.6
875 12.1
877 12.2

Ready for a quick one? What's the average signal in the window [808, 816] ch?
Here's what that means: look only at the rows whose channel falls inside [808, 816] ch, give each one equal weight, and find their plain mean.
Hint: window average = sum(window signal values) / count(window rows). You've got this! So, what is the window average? 8.4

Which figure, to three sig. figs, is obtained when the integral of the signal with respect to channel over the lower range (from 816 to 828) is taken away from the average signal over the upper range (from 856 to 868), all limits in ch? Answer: -107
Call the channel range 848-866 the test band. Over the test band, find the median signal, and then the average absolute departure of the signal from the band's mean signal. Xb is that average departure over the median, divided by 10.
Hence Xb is 0.005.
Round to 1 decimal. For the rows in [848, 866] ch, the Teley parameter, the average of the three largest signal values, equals 14.9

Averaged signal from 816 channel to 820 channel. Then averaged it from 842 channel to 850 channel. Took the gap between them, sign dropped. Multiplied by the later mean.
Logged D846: 44.4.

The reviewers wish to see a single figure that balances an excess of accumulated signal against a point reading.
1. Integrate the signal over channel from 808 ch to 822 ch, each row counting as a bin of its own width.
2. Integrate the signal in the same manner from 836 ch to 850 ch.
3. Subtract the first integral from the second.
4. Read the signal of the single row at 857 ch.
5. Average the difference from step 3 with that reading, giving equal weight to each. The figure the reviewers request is 31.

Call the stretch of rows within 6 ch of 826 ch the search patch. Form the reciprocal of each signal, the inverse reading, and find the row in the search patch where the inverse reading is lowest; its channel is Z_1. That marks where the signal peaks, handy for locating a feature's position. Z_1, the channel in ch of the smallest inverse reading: 831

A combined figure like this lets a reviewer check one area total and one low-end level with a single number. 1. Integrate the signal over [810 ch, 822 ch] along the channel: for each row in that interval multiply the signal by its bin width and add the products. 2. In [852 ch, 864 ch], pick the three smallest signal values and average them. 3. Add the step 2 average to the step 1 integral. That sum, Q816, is 119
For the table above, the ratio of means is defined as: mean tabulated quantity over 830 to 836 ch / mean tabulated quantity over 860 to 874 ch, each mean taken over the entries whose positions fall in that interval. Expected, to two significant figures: 0.86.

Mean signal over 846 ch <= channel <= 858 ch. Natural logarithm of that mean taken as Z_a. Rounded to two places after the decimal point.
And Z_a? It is 2.58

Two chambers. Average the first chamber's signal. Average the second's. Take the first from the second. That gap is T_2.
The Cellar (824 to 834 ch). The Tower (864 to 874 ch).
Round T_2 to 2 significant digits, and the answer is 1.8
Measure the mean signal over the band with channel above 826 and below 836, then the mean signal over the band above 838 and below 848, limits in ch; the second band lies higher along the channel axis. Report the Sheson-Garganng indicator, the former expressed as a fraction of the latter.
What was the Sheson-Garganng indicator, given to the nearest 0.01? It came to 0.92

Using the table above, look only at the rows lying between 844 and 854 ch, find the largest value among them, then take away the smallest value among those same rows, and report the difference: 1.40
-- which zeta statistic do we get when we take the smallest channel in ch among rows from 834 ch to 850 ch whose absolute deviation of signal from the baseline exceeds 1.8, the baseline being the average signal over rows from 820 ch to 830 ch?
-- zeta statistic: 843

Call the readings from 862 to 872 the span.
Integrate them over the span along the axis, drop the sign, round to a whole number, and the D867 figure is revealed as 134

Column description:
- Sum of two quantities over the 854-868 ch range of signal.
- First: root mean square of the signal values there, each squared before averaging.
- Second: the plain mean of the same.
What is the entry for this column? 28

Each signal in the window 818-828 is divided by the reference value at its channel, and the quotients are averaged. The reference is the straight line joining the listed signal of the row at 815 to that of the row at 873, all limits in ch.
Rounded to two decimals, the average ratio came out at 1.17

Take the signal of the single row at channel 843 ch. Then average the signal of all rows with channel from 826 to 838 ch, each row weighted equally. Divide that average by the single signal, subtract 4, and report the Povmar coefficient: -3.14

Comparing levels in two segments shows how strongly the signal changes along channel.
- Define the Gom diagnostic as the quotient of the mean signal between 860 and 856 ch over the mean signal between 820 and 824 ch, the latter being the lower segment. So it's 1.4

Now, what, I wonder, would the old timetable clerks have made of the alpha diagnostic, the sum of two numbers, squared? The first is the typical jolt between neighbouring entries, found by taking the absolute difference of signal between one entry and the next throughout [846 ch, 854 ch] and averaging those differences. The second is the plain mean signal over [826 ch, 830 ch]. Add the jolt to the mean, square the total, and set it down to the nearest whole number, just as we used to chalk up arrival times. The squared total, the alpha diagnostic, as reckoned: 135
